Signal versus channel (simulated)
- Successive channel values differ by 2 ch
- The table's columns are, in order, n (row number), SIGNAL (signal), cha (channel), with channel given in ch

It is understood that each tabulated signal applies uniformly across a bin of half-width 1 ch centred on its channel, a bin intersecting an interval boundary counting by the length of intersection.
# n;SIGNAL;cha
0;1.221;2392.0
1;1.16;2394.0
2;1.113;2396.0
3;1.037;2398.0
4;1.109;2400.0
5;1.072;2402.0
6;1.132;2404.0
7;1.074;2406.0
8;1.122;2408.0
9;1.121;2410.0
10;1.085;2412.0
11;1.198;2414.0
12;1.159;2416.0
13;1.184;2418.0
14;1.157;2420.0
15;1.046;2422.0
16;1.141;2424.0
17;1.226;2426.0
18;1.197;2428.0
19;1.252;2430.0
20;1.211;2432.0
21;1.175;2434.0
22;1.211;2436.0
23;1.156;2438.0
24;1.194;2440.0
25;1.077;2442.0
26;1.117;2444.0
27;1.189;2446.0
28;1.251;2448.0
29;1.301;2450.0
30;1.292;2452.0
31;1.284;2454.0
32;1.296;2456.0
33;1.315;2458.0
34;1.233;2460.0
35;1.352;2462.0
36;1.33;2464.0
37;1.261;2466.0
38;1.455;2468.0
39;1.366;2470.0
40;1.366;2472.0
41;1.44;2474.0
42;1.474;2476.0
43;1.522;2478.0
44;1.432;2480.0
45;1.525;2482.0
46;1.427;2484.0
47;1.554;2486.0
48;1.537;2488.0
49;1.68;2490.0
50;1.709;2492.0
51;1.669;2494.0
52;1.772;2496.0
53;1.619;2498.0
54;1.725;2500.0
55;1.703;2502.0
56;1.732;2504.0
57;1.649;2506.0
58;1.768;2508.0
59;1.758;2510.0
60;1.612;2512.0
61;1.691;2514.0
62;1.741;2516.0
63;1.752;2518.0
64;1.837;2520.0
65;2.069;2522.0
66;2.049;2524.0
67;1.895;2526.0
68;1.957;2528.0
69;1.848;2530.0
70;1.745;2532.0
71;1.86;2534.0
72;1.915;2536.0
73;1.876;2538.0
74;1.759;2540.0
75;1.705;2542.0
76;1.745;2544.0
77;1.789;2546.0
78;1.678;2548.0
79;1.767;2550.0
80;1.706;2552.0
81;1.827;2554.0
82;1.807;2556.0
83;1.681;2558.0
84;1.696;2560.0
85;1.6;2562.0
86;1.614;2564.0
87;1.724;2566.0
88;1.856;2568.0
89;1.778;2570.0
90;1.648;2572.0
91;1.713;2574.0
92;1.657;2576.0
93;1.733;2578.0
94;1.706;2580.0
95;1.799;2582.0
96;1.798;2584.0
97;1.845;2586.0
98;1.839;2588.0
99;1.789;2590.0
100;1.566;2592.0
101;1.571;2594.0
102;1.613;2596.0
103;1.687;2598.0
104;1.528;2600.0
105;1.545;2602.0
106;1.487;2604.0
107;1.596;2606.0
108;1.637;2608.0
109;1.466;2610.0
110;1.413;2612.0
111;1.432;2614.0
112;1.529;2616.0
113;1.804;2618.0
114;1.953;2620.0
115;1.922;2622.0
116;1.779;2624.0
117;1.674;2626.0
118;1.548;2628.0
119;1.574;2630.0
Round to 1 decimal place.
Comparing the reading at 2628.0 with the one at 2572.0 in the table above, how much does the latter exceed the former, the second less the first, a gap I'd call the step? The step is 0.1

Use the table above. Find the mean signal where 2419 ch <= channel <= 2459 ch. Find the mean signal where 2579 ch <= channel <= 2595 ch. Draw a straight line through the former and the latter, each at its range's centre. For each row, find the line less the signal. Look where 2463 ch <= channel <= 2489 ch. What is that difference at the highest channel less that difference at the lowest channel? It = -0.12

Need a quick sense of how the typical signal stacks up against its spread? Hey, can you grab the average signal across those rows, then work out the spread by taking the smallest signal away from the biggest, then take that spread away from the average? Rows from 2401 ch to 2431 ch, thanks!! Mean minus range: 0.94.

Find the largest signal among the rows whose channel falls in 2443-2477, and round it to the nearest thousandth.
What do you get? 1.474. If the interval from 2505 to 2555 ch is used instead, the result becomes 2.069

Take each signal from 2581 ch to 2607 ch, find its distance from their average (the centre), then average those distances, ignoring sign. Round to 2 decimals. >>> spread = 0.12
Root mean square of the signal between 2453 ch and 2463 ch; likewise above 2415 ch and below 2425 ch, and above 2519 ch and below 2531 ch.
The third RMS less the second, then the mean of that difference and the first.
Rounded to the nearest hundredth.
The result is 1.05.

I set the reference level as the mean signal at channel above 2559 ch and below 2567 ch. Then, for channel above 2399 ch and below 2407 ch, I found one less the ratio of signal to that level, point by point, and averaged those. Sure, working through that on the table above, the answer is 0.3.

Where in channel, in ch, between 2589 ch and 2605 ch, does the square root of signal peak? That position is 2590.0 ch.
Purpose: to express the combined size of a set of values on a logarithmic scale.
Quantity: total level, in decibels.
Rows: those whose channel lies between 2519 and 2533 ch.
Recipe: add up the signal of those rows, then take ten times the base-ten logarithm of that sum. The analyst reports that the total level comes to 11.3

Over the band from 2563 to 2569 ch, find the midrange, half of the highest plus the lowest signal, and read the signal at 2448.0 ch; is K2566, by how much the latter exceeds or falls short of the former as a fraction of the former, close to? -0.28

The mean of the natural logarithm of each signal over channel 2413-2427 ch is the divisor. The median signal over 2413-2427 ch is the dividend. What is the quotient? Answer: 8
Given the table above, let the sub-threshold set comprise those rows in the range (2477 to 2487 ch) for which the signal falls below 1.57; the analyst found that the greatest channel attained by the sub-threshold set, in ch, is 2486.0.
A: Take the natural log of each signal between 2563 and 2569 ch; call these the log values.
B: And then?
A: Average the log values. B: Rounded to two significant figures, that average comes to 0.55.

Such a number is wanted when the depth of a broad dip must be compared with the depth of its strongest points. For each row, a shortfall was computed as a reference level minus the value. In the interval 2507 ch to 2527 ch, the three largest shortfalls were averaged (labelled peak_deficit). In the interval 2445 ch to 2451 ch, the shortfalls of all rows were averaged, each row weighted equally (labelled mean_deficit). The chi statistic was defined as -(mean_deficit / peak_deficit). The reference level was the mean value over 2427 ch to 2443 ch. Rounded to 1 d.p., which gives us -0.1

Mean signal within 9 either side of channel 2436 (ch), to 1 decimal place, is 1.2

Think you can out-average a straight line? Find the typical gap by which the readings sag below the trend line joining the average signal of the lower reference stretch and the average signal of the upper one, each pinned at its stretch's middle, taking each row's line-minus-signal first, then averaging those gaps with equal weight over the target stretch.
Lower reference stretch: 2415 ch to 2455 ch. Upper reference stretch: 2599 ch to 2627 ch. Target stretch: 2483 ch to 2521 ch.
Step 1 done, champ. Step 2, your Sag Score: -0.3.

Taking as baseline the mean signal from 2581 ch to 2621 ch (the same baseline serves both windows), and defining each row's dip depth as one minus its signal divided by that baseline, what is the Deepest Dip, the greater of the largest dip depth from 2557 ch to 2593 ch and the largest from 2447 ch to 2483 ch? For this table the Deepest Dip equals 0.25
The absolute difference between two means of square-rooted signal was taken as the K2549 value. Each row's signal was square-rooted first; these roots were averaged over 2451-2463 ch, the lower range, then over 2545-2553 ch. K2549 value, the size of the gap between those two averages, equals 0.179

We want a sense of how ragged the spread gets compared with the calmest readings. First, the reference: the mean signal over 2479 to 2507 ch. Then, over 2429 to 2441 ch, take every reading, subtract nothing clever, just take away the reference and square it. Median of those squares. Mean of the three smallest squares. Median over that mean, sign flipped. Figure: -1.1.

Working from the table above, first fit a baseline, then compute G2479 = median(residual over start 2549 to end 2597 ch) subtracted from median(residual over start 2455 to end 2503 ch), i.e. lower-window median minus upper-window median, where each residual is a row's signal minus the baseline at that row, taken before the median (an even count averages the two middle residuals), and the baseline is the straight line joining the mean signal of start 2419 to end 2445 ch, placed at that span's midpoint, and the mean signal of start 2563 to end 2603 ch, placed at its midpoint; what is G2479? 0.1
